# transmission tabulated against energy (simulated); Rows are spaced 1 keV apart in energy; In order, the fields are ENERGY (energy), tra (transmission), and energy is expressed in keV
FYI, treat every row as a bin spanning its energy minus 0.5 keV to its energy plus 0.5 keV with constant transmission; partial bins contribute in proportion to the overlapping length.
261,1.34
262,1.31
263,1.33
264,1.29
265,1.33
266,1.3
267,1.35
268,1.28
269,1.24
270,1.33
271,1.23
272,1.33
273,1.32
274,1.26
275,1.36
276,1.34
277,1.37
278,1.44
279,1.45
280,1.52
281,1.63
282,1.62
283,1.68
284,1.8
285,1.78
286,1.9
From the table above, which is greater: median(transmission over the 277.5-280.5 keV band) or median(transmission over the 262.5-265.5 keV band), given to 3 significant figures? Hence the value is 1.45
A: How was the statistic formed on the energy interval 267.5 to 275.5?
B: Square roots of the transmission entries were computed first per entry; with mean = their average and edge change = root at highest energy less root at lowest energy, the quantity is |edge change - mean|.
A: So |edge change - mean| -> 1.10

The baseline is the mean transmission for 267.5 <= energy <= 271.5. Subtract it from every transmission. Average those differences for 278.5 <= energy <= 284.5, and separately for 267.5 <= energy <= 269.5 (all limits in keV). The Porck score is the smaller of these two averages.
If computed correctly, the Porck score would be -0.01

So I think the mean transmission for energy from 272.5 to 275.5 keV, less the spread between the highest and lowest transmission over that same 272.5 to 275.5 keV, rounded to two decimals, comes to 1.21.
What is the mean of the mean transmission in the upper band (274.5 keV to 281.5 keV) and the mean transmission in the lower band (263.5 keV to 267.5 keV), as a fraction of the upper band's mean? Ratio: 0.956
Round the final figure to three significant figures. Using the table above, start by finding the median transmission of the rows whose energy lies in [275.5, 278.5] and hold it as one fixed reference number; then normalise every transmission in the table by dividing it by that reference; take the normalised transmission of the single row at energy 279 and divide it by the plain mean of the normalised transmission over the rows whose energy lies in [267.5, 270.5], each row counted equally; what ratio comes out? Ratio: 1.13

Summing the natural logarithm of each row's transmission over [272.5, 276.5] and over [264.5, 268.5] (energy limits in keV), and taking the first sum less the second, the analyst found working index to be 0.01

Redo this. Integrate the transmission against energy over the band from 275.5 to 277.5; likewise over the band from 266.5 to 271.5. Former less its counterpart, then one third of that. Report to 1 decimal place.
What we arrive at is -1.2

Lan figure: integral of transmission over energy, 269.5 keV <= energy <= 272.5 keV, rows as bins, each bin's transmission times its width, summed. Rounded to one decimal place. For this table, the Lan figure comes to 3.9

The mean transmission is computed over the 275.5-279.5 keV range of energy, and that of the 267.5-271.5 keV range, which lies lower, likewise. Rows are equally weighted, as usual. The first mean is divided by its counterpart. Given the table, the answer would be 1.10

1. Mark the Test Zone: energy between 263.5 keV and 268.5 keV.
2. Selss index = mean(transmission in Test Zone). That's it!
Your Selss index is 1.31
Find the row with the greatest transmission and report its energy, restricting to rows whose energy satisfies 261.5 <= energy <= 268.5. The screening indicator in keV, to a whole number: 267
